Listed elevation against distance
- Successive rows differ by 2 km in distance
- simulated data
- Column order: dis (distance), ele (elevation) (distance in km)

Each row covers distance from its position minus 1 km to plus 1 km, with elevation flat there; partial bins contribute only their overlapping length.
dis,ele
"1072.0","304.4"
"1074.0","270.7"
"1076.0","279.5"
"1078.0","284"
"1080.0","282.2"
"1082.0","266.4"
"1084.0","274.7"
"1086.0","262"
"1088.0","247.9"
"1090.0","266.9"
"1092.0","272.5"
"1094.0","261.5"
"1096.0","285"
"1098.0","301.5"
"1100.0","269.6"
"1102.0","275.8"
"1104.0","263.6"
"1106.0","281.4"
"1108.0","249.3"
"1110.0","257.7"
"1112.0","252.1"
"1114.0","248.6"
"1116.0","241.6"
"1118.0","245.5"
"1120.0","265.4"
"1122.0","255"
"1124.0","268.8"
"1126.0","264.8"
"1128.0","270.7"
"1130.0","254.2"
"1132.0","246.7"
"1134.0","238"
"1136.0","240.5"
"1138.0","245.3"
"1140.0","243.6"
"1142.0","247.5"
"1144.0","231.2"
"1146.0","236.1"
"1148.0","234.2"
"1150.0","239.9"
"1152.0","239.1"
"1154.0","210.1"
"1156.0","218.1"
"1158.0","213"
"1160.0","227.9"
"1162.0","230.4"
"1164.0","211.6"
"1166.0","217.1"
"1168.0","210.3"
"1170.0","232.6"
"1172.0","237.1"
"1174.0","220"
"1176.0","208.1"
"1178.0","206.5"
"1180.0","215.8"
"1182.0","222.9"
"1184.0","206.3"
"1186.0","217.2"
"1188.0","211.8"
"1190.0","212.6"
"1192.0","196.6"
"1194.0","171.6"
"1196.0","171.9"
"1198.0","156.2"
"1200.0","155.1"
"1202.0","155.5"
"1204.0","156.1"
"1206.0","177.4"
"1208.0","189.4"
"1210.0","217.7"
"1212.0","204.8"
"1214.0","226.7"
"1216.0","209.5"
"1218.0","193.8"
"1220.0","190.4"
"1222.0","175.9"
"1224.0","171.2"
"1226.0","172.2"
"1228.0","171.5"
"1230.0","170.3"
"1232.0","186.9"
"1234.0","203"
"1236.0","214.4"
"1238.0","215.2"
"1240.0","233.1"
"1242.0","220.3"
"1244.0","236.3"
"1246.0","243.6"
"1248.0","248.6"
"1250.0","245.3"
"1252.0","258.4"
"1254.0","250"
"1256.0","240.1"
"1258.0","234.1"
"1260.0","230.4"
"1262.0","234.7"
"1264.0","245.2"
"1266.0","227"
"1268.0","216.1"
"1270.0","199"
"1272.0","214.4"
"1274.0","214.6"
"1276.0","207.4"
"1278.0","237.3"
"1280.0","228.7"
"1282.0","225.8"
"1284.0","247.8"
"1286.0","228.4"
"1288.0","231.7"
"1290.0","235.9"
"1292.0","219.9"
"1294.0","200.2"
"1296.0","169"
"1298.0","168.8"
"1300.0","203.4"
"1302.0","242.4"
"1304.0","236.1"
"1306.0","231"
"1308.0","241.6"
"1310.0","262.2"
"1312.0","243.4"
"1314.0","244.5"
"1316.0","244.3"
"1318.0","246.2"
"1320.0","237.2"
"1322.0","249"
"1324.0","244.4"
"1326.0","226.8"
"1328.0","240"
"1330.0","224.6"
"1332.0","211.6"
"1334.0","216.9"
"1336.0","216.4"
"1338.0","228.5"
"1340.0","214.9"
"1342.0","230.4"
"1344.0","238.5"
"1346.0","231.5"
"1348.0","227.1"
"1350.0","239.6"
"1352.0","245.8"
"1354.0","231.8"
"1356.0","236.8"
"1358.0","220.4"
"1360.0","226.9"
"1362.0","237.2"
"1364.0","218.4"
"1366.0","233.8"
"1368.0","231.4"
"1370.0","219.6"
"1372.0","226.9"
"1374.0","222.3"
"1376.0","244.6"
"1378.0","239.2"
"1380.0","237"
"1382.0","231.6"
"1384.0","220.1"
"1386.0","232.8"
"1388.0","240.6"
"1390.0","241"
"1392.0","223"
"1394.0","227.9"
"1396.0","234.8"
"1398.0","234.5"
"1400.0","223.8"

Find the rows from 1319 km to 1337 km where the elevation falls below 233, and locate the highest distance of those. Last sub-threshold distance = 1336.0 km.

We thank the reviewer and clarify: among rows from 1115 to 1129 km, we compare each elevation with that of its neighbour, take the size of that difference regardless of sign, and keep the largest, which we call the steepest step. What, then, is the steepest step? 20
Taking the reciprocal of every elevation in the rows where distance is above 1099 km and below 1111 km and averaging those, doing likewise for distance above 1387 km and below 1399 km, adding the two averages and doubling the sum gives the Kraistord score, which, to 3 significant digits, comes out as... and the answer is 0.0161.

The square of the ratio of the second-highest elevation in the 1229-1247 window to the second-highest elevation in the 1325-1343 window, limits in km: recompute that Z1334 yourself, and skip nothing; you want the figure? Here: 1.05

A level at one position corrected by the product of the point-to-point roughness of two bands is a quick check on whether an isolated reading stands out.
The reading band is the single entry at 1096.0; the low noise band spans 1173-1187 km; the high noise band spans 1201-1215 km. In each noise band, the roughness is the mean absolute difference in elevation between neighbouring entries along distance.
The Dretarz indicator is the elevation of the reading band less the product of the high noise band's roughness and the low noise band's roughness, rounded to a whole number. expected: 130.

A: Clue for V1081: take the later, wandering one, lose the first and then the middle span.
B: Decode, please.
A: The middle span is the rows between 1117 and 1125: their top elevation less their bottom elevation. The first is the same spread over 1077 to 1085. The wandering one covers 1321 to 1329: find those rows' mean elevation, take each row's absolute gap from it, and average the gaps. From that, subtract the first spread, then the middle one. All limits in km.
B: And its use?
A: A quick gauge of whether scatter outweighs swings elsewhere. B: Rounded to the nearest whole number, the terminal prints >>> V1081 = -34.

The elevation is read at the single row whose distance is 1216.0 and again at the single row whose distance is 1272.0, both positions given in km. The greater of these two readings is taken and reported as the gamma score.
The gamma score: 214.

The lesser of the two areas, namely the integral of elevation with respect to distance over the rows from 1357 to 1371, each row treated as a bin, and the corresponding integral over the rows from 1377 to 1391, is 3175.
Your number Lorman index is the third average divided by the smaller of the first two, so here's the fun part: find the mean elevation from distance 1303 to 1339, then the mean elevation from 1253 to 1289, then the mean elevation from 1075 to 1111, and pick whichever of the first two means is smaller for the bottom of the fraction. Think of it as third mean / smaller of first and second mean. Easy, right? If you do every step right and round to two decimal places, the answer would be 1.19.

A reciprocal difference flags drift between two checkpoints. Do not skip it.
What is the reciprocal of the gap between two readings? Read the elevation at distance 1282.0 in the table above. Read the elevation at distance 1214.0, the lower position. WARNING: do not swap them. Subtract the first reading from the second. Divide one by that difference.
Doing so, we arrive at 1.11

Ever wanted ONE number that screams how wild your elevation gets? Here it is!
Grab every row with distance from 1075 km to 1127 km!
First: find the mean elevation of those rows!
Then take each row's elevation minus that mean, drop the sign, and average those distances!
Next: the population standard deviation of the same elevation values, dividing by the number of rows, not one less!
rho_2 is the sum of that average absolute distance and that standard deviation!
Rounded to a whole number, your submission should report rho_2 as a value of 25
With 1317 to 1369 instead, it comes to 19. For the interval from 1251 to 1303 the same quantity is 39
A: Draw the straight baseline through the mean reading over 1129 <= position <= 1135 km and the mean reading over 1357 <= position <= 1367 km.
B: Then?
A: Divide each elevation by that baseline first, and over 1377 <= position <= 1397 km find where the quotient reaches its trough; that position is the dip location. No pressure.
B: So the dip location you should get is 1384.0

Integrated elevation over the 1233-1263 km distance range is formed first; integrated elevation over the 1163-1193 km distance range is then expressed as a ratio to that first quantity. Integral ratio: 0.92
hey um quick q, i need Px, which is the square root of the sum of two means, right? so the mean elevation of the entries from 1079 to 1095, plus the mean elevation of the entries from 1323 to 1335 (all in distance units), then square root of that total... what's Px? 22.23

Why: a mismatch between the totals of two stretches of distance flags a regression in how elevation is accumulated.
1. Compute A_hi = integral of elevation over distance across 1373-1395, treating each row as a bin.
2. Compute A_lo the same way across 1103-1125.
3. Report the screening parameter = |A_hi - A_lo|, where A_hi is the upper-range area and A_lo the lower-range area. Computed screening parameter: 538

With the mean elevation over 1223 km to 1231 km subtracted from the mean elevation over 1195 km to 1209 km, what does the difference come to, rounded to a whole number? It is -5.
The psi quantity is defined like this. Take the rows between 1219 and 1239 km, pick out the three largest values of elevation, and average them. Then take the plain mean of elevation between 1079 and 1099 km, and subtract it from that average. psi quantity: -61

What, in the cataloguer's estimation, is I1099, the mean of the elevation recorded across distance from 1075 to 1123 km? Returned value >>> 266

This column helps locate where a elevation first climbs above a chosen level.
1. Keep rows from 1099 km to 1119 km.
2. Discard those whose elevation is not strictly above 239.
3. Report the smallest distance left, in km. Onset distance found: 1100.0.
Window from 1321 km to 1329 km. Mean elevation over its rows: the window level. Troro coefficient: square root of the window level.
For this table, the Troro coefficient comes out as 15.5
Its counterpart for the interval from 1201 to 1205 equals 12.5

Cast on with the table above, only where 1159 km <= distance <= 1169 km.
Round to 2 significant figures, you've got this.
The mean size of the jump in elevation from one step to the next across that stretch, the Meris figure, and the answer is 8.4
